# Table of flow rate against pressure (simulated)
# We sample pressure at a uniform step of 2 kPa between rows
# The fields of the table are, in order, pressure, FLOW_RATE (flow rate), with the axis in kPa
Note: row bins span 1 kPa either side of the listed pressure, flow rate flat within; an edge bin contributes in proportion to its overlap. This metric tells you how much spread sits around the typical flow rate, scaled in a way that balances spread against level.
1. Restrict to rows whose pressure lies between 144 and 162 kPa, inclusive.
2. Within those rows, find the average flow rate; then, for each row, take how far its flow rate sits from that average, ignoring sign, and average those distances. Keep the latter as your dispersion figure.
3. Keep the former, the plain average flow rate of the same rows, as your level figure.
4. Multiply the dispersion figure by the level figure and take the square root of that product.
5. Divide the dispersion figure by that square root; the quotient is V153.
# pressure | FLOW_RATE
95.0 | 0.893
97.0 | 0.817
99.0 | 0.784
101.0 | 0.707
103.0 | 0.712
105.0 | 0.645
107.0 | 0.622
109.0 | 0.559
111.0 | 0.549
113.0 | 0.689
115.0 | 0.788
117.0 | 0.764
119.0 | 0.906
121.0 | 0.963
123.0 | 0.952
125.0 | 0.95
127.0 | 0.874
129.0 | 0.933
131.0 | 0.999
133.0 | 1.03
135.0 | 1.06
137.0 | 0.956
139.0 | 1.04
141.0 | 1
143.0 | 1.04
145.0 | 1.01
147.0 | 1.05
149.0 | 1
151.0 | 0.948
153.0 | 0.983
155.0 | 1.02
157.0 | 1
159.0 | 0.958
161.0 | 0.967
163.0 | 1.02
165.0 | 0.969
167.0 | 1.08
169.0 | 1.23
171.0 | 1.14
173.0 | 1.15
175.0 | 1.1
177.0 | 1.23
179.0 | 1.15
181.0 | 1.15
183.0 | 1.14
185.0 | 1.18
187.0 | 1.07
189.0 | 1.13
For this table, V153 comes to 0.16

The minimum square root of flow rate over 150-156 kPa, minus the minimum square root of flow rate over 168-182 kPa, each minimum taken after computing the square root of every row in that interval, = -0.075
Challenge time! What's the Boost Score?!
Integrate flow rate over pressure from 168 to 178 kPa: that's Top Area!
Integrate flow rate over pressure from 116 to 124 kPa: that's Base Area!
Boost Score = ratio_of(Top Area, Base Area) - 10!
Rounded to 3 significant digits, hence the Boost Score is -8.37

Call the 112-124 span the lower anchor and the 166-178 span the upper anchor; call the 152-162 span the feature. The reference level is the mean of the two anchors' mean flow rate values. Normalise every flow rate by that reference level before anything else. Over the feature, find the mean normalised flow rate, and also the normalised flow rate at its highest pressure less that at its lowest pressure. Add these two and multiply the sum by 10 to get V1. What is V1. 9.70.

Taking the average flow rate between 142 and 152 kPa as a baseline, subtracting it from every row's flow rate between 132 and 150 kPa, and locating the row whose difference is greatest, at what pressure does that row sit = 135.0 kPa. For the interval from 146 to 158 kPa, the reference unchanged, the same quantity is 147.0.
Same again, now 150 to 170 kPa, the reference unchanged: 169.0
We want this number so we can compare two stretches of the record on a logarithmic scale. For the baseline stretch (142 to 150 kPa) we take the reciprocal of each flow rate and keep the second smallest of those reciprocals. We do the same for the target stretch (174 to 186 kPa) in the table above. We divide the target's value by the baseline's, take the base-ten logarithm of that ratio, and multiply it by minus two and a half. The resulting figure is 0.14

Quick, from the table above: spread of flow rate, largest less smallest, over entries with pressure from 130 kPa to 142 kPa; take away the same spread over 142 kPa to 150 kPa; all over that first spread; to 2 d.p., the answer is 0.52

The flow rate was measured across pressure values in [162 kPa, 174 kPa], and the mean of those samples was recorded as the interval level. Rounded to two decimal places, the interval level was 1.10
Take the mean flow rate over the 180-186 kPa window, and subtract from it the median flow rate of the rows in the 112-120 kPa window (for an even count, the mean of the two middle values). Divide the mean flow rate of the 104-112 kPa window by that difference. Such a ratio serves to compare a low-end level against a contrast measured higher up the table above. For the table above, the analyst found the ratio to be 1.6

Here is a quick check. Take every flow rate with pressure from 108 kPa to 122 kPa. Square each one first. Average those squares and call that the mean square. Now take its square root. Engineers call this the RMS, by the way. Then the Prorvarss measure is 0.76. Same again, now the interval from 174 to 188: 1.15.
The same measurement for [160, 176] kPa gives 1.09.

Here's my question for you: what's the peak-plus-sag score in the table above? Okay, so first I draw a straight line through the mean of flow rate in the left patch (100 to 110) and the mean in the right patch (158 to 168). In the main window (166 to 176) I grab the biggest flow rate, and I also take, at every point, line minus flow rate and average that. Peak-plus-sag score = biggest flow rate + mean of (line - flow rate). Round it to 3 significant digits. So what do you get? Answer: 1.14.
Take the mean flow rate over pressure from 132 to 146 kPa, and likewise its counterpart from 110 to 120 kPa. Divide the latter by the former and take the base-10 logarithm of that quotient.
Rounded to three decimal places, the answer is -0.140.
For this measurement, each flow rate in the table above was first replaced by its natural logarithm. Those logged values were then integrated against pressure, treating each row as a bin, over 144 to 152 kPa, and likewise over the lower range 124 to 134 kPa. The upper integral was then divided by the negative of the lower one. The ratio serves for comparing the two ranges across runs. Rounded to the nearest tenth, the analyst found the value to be 0.0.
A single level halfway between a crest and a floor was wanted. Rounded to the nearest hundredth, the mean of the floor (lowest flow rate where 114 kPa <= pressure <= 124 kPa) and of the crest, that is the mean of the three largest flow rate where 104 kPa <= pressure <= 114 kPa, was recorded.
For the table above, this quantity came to 0.71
